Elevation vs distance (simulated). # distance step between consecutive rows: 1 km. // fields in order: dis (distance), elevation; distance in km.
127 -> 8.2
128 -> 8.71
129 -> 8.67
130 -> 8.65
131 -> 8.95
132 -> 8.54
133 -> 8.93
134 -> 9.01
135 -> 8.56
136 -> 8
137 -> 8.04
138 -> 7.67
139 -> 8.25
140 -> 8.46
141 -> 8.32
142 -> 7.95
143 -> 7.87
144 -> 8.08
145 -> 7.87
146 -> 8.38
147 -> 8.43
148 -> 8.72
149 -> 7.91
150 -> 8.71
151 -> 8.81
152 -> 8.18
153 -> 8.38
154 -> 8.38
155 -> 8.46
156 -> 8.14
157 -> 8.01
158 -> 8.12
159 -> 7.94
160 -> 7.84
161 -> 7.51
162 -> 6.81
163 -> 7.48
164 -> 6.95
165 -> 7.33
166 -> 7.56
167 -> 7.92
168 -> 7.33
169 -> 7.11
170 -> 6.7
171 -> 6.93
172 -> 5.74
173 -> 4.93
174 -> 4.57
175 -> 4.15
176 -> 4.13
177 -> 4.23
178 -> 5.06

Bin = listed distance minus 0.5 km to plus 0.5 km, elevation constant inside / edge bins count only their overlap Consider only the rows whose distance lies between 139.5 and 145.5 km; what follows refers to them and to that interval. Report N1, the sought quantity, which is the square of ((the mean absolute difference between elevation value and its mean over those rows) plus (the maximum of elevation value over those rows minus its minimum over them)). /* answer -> 0.6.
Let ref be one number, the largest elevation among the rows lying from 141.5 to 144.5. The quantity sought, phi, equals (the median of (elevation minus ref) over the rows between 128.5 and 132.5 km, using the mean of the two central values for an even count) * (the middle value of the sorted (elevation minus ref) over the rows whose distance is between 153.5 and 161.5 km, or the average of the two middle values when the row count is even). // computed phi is -0.01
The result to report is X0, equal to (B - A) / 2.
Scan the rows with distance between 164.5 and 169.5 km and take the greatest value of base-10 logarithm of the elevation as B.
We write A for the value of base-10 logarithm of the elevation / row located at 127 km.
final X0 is -0.008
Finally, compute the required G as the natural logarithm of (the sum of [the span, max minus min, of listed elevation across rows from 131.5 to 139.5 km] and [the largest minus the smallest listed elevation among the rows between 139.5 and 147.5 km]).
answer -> 0.66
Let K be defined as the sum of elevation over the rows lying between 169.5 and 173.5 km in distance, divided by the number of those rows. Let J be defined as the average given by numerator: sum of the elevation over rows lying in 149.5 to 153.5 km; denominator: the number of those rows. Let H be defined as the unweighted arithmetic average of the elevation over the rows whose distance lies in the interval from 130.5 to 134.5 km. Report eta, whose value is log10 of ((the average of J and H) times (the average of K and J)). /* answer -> 1.802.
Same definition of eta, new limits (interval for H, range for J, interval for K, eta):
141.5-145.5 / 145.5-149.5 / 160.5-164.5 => 1.802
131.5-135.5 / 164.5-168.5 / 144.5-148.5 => 1.811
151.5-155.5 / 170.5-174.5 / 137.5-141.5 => 1.678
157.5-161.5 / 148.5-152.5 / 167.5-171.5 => 1.797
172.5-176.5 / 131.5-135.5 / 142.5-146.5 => 1.744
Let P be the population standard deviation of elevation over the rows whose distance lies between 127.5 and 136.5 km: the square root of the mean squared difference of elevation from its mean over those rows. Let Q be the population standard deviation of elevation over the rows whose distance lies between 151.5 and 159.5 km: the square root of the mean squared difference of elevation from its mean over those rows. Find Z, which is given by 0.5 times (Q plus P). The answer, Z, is 0.23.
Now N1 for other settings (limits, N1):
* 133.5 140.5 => 2.8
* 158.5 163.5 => 2.0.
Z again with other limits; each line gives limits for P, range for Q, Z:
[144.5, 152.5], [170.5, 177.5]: 0.65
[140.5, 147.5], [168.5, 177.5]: 0.70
